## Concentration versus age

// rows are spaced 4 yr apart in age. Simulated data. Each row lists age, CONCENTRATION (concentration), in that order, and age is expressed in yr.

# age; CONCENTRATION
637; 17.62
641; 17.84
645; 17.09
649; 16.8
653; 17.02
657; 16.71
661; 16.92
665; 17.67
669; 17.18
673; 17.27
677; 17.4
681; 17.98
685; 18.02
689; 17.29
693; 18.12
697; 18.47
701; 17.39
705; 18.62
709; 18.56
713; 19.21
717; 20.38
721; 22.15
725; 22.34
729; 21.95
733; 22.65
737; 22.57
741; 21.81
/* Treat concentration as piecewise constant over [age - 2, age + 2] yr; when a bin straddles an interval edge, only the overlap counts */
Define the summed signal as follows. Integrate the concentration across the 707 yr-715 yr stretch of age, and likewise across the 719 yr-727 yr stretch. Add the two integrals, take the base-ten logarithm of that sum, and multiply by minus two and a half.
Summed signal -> -6.29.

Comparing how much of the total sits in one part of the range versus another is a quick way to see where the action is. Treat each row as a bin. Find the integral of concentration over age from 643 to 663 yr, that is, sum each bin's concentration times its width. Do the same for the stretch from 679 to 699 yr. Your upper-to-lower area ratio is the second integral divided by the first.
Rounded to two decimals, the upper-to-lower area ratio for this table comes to 1.06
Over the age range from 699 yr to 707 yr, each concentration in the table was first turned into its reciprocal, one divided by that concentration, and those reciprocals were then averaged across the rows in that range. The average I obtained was 0.056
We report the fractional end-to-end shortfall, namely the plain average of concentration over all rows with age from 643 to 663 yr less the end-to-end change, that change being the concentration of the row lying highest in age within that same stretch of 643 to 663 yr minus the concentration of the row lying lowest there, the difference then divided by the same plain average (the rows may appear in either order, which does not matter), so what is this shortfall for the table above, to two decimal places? 1.01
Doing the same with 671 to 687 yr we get 0.96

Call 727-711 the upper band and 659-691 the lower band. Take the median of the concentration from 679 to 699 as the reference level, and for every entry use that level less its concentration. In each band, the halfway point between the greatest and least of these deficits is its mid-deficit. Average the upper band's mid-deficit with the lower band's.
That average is -1.1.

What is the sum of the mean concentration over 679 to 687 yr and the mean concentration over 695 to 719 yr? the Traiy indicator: 36.8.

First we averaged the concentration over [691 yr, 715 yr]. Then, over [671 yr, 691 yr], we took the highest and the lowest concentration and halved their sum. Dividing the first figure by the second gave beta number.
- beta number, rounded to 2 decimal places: 1.04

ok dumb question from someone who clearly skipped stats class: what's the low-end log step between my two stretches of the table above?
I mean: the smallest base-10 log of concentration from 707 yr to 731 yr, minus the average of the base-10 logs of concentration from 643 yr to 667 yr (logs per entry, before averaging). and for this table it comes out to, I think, 0.04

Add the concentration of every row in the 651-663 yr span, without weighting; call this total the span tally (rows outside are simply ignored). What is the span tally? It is 51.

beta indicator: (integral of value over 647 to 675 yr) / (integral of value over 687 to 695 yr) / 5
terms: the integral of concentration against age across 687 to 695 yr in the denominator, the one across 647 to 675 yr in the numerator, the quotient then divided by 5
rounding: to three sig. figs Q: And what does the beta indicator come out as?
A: 0.675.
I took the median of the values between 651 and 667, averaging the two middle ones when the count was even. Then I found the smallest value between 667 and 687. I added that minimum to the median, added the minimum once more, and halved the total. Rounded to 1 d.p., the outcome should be 25.7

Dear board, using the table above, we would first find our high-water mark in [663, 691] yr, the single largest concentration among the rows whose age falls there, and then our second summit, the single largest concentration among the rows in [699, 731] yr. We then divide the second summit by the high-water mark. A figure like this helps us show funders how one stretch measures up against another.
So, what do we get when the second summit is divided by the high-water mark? 1.24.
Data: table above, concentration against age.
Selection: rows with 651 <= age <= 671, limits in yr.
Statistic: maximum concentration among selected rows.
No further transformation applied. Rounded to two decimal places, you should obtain 17.67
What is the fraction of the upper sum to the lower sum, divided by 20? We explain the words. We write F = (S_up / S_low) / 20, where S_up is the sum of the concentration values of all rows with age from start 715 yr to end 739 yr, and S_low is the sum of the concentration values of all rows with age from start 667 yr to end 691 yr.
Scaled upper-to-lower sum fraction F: 0.0628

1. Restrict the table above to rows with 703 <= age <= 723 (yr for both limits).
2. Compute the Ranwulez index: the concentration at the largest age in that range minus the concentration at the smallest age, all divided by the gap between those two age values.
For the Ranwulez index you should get 0.22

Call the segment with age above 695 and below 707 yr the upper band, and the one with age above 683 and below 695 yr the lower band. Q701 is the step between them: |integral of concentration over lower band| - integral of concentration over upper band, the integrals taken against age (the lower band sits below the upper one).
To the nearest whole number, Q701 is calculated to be -4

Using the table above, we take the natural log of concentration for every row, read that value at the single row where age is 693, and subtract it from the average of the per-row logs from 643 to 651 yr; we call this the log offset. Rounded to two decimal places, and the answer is -0.07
